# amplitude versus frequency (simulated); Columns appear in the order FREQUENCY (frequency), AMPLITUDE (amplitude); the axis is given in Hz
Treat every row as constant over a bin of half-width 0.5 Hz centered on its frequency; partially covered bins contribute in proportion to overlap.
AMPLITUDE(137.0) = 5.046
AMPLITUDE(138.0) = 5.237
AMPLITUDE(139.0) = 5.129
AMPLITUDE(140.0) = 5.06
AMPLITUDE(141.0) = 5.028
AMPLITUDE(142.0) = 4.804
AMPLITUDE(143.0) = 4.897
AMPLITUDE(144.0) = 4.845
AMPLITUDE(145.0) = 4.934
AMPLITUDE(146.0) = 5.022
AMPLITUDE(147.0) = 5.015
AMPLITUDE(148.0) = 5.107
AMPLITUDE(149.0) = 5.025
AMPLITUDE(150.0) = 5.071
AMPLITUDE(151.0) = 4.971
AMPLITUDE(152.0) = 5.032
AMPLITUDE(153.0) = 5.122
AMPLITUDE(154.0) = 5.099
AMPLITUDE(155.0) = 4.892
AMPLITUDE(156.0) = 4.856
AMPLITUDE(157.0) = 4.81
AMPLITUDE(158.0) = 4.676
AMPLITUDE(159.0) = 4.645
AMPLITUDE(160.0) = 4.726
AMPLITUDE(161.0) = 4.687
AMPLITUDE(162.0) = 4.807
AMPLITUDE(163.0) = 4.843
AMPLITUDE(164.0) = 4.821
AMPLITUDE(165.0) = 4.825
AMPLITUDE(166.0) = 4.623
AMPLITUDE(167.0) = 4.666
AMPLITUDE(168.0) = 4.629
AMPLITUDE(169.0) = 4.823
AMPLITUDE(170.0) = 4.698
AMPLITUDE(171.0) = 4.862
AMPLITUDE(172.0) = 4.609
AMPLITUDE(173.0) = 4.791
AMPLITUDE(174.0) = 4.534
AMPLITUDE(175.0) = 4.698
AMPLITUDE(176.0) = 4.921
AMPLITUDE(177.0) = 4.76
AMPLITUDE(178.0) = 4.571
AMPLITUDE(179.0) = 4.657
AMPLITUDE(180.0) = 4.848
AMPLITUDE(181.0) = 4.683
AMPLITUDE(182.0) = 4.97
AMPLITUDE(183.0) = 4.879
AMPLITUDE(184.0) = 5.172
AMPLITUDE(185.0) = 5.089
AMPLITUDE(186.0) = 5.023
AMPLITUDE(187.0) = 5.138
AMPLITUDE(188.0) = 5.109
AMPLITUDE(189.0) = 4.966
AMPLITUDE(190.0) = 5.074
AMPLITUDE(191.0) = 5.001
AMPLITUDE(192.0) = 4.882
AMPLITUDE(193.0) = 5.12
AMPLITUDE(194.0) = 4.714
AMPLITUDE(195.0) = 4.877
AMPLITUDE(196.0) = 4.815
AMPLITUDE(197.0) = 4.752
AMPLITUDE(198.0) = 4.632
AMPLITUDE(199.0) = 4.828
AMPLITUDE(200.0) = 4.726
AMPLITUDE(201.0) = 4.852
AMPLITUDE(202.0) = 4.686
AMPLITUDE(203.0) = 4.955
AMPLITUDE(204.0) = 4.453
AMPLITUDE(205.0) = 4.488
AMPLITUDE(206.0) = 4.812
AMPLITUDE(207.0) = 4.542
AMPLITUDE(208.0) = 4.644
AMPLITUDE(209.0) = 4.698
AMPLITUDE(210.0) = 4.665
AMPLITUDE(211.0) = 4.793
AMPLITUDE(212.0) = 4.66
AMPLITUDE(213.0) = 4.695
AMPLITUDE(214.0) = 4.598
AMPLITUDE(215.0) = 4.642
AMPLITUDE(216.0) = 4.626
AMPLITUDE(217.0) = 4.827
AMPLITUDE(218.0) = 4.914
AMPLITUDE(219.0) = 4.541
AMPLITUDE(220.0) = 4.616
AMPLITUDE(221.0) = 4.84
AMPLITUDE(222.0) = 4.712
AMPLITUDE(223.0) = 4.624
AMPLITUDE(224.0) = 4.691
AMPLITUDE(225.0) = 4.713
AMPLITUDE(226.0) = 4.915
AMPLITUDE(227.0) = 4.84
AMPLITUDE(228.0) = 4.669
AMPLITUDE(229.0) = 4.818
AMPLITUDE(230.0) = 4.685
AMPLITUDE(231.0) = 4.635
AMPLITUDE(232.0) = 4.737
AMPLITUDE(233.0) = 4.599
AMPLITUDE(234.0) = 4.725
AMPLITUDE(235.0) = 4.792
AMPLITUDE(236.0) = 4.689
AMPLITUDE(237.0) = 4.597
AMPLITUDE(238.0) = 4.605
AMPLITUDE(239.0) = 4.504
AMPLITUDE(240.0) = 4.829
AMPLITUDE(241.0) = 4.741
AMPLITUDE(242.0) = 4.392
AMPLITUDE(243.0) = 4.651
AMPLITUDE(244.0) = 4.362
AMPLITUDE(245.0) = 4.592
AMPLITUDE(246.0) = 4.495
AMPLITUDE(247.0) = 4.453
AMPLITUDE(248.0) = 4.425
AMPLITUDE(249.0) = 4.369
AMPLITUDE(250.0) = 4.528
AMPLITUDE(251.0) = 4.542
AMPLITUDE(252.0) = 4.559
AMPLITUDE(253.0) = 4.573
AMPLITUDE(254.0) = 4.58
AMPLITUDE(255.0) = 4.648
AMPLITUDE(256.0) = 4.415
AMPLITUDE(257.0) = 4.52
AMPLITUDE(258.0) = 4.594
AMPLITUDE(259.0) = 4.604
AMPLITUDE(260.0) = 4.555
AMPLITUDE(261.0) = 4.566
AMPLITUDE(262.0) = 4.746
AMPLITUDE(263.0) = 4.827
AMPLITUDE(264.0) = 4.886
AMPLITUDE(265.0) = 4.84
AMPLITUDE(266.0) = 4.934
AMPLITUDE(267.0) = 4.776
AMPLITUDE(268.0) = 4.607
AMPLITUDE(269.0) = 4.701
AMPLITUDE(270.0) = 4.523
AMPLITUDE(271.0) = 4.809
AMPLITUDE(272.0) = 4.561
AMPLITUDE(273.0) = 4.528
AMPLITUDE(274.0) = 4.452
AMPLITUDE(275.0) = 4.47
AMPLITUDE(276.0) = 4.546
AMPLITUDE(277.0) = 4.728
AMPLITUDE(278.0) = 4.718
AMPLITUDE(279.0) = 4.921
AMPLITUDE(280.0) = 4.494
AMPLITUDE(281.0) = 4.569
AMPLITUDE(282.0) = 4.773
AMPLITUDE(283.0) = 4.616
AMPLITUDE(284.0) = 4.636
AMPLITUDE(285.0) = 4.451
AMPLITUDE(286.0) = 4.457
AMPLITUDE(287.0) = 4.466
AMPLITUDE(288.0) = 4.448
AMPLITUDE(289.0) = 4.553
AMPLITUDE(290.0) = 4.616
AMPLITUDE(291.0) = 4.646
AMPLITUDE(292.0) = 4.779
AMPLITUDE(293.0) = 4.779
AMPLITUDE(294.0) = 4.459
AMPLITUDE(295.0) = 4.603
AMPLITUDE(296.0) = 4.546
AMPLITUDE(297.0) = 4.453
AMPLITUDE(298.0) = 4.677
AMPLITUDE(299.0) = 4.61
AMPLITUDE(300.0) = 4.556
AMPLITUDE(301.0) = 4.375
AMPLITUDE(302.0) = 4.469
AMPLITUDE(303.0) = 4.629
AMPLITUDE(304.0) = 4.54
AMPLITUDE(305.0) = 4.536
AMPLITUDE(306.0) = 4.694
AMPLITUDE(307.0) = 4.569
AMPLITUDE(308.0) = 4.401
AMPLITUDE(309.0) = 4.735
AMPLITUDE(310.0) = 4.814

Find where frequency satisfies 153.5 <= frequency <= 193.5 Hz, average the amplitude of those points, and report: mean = 4.84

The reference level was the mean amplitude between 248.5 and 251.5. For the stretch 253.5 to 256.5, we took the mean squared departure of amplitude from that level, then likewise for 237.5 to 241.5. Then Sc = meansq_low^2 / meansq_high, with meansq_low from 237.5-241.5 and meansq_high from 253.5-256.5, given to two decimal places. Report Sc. 0.19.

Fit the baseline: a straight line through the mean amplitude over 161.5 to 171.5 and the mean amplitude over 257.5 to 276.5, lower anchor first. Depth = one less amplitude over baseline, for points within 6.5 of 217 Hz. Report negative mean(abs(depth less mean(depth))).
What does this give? -0.019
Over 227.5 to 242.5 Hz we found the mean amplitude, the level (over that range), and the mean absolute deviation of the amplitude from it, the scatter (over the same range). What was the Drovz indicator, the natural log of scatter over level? -3.95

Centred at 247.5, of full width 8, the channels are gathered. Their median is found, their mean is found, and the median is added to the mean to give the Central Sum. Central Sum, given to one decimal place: 8.9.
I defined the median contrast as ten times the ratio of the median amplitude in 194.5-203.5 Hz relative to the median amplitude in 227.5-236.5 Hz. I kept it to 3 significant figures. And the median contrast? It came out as 10.3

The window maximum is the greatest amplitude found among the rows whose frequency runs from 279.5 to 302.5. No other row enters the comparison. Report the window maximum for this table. 4.779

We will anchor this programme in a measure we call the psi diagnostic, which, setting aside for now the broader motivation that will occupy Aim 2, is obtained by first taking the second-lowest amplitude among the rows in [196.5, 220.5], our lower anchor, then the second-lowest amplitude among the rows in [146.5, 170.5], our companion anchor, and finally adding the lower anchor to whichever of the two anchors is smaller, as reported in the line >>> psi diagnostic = 8.98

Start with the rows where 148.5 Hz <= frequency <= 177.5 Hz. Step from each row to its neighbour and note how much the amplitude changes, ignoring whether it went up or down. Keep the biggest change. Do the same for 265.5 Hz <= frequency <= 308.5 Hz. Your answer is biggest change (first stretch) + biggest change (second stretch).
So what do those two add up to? 0.68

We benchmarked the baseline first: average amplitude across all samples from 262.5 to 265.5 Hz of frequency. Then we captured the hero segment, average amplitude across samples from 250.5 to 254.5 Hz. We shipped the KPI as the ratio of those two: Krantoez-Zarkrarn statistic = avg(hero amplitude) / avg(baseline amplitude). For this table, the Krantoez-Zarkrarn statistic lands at 0.94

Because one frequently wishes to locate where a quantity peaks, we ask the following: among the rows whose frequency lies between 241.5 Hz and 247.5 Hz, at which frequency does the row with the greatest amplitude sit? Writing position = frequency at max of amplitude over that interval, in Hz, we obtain 243.0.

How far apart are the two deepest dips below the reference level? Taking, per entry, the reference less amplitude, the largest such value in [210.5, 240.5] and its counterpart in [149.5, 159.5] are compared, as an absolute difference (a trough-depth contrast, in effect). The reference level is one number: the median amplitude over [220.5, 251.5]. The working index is 0.14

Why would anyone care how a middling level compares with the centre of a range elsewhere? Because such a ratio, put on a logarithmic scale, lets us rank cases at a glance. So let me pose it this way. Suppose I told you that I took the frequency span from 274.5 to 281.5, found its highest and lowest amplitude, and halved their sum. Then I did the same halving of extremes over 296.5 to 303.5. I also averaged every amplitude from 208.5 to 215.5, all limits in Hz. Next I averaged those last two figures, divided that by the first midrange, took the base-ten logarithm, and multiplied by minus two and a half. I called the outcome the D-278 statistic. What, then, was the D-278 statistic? 0.022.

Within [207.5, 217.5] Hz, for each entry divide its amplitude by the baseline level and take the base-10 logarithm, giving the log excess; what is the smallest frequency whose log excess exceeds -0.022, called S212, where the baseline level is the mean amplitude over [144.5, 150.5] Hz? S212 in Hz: 211.0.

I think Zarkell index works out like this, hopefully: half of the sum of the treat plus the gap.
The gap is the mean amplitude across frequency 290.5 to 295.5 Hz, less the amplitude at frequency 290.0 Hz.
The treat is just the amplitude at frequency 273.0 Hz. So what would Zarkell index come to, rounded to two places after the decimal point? 2.28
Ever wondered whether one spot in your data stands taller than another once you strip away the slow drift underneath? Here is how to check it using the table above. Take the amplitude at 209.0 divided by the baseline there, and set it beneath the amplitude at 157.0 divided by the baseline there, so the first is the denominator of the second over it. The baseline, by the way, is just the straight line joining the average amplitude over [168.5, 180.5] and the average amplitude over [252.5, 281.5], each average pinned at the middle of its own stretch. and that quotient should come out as 1.01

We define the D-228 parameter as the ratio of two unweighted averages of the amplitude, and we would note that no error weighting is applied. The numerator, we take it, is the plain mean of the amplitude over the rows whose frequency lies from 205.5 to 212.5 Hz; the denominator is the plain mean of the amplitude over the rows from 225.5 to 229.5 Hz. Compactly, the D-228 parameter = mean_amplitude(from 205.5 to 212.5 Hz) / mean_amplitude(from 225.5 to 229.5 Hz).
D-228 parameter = 0.97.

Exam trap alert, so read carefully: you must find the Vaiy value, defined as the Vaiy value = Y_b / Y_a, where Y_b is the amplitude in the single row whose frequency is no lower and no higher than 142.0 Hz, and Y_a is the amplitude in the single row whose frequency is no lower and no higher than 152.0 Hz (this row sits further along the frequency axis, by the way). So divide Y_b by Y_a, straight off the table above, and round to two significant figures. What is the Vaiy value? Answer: 0.95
